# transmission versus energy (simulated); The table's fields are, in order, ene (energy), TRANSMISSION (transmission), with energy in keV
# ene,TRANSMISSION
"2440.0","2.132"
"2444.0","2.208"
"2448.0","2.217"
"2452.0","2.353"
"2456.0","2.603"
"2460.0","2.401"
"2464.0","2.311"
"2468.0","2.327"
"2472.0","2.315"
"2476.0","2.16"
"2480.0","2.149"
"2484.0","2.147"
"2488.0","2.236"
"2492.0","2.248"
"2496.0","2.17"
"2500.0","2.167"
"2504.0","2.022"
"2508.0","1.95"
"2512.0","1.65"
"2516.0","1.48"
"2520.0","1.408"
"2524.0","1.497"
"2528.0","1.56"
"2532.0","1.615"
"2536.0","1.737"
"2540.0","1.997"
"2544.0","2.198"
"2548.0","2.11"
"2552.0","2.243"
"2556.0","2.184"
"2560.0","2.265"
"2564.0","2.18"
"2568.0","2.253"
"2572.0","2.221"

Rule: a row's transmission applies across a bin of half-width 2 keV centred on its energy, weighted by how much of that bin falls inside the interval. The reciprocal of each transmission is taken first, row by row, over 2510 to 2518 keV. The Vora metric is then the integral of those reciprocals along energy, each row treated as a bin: 5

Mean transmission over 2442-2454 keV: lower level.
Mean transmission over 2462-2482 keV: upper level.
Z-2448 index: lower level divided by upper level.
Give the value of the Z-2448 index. 1.0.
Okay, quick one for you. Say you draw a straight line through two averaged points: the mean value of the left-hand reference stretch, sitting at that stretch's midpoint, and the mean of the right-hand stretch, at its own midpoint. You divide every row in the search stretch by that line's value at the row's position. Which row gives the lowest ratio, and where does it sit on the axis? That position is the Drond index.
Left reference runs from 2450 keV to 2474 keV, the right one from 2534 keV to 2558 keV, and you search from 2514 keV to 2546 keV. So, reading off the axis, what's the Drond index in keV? 2520.0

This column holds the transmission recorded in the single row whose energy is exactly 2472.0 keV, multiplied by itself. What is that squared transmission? 5.4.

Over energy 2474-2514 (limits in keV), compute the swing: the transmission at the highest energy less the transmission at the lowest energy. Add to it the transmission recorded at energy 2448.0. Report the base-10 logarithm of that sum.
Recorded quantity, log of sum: 0.23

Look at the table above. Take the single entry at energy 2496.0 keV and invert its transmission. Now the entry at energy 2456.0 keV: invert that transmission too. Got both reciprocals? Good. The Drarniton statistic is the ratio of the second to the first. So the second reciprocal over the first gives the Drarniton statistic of 0.83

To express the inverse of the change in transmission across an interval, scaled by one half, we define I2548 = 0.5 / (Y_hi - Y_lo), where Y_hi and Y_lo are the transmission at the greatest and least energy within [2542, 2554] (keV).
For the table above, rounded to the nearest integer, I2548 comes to 11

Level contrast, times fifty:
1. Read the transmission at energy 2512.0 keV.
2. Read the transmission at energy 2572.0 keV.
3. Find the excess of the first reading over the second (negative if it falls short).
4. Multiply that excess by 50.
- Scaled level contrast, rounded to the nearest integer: -29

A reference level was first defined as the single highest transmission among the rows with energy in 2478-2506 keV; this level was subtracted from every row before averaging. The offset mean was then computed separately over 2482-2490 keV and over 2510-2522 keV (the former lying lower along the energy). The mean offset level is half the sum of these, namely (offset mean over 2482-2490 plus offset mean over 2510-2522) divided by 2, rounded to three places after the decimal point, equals -0.396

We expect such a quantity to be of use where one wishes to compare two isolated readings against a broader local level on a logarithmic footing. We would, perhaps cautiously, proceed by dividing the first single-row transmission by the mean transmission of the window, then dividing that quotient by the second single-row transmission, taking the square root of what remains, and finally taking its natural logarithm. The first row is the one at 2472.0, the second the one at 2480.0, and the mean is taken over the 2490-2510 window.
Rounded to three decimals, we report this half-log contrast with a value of -0.336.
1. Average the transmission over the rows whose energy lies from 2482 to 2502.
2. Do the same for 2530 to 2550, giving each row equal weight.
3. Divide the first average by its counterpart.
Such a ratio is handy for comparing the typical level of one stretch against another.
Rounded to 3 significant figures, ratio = 1.14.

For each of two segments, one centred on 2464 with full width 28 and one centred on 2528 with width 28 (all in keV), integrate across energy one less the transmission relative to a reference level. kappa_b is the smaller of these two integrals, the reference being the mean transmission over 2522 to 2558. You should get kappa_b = -6.6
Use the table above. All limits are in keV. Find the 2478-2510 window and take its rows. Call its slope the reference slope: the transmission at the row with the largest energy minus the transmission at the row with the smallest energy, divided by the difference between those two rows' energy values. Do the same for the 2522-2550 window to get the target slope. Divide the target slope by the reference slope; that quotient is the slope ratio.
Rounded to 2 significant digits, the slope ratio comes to -3.6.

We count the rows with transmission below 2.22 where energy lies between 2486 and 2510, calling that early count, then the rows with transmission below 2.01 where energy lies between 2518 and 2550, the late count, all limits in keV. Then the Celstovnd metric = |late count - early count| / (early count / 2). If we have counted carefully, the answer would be 1.0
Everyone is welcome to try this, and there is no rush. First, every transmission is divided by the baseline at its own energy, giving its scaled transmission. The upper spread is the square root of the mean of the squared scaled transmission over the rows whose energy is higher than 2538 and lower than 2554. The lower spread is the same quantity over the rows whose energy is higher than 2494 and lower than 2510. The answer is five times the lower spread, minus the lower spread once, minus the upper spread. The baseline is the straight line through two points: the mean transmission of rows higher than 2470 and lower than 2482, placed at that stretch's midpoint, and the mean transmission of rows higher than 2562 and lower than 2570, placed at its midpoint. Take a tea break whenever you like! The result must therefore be 2.8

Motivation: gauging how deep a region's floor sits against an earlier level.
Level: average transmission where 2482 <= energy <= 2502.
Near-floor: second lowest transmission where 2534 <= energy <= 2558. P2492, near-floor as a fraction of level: 0.91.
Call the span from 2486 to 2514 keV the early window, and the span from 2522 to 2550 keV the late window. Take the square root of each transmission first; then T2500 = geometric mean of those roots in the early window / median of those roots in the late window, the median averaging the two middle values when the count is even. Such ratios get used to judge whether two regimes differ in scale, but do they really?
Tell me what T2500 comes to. 1.09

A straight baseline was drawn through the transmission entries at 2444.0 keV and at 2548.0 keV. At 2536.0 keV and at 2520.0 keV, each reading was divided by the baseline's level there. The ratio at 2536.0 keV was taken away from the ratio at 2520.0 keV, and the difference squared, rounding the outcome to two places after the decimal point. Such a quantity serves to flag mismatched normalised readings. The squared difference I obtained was 0.03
